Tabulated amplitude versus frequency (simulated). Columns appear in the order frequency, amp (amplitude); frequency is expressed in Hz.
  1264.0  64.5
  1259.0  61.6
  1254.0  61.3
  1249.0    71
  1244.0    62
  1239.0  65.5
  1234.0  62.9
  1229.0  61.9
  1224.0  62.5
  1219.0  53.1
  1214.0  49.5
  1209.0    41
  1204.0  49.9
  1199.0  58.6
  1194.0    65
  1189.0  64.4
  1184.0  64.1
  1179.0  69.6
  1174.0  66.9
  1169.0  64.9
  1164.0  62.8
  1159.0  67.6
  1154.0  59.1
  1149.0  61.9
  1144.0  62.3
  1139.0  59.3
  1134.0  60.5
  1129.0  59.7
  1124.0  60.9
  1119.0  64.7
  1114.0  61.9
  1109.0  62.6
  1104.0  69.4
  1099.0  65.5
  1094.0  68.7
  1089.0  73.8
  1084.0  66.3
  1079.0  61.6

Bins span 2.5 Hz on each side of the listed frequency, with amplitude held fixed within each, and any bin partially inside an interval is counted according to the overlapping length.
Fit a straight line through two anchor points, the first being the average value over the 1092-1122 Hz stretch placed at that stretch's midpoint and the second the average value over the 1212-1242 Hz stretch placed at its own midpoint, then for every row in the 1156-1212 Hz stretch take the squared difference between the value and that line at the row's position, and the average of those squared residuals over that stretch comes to 58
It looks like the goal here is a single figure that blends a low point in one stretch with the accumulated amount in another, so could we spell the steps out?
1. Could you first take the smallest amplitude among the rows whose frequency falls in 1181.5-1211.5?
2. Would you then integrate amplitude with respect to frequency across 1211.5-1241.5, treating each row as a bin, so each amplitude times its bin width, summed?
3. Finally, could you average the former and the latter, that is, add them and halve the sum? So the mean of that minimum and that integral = 909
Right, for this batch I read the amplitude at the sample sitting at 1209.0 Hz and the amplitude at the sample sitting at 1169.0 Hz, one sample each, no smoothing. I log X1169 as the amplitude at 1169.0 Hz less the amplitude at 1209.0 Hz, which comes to 24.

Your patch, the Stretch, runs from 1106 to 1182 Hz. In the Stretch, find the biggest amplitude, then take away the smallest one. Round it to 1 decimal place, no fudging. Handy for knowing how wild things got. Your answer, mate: 10.5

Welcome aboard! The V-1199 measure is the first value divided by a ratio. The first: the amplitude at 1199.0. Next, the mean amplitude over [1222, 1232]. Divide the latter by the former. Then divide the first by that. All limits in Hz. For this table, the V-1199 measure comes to 55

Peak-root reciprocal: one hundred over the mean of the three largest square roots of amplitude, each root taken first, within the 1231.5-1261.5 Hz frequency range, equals 12.3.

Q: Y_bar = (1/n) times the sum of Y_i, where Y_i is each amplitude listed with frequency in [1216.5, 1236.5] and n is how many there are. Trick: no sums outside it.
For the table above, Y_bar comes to 60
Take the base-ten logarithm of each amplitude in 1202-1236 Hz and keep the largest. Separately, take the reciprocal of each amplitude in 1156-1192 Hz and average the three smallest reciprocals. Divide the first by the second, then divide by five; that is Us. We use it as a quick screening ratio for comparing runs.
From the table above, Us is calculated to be 24.5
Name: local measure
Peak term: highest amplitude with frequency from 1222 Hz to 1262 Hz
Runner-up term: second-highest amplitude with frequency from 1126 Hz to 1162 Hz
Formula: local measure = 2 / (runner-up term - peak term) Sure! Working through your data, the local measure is -0.2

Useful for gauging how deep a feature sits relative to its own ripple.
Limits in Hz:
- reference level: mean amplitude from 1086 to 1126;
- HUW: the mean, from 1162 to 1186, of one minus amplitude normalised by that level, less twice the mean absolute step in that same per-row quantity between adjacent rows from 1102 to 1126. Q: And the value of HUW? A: -0.10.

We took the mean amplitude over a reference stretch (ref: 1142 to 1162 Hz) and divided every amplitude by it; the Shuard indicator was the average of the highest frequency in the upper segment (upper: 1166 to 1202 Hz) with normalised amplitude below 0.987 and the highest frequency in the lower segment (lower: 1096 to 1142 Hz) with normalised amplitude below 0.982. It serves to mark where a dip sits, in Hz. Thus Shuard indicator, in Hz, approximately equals 1169.0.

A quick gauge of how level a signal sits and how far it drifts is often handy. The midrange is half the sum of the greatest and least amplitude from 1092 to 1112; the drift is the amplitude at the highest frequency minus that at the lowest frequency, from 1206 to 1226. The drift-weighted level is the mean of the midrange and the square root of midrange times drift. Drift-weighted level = 52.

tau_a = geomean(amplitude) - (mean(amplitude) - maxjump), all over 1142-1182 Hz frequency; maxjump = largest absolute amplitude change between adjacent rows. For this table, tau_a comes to 8.4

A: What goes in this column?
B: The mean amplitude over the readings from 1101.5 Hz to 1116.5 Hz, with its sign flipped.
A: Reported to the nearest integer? -65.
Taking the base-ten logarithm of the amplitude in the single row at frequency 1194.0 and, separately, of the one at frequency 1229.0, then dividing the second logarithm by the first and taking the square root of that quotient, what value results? 0.99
